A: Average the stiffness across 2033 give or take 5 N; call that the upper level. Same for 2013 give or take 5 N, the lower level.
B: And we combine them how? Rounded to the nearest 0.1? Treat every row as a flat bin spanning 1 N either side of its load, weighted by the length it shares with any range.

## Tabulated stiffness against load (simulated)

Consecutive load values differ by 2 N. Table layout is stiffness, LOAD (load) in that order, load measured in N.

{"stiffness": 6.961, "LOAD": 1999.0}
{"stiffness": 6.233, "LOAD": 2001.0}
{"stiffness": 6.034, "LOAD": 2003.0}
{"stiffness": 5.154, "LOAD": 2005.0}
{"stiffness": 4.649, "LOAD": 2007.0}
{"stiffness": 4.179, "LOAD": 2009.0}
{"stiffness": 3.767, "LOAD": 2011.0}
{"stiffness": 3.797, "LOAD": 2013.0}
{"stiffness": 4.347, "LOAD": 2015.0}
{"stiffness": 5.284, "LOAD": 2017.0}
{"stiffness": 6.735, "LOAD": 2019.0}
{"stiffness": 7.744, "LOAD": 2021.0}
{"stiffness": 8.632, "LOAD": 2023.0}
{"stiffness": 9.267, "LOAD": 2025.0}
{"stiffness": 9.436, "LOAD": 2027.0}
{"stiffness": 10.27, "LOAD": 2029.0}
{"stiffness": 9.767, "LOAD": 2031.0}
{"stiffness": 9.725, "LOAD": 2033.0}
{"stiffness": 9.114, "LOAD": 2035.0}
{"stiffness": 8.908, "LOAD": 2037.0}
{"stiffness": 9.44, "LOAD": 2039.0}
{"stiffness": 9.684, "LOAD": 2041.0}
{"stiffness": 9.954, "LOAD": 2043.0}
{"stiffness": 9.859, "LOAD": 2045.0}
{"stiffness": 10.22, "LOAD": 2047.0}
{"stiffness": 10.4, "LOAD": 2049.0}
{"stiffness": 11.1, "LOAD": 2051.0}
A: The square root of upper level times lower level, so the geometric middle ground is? 6.4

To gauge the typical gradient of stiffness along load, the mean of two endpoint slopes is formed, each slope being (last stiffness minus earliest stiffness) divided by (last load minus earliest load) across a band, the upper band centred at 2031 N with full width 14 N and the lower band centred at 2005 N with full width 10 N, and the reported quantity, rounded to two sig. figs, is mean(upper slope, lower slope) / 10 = -0.014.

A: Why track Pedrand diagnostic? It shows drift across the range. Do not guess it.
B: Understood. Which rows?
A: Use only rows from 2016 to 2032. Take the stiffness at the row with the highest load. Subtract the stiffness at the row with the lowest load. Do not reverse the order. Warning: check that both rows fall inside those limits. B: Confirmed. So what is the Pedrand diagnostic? 4.5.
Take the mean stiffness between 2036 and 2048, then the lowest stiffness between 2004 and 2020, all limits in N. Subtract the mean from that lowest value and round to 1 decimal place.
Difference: -5.9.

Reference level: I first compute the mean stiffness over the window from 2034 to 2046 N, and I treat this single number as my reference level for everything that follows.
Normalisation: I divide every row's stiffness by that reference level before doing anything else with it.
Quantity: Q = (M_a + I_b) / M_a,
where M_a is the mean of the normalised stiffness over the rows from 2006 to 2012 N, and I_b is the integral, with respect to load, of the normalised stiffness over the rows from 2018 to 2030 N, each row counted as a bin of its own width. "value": 25.8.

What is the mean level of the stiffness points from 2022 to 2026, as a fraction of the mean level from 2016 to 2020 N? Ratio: 1.5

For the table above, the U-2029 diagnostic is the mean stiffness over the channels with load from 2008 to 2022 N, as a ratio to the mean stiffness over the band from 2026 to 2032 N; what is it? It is 0.52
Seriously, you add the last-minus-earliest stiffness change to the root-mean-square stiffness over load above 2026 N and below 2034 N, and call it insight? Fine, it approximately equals 10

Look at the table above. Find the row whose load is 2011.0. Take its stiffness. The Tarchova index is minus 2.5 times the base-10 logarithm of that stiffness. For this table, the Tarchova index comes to -1.44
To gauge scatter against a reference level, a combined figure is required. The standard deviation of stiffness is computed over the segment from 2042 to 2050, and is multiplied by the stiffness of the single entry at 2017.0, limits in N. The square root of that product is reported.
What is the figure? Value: 1.1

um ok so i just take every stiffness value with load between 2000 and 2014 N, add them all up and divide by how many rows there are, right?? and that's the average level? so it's 4.8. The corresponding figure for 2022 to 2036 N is 9.5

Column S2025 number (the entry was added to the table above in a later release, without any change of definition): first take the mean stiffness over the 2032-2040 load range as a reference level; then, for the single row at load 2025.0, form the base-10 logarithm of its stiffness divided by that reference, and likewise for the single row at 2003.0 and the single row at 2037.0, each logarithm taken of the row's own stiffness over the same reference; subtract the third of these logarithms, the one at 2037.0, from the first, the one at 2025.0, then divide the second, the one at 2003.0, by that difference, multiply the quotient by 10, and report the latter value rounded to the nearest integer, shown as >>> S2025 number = -109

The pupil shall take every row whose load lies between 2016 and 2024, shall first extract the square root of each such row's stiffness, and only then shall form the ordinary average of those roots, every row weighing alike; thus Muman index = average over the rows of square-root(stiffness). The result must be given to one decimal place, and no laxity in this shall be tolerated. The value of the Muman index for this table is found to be 2.7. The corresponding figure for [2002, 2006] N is 2.4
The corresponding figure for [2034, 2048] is 3.1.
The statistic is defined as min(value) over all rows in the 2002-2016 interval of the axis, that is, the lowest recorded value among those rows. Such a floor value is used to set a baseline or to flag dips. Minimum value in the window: 3.767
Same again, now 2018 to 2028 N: 6.735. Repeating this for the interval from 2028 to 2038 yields 8.908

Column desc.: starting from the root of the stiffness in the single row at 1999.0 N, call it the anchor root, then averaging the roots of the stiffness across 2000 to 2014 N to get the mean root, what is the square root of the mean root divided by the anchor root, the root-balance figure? 0.91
